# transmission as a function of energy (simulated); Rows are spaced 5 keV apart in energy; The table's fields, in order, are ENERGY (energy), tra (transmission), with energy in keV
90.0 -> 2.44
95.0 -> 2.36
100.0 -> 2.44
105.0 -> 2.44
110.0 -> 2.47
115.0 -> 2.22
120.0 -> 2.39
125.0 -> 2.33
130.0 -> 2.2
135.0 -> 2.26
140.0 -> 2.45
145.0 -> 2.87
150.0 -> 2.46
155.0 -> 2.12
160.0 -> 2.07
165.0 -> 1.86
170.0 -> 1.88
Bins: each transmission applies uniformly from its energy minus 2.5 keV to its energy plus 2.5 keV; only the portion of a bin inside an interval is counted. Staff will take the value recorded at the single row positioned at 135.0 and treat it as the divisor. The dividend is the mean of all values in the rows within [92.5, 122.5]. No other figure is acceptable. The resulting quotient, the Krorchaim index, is 1.06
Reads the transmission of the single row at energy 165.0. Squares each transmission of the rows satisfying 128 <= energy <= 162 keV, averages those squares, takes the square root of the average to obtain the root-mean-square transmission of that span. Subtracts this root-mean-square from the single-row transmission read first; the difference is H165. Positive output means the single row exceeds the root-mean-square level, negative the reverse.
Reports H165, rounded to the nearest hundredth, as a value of -0.50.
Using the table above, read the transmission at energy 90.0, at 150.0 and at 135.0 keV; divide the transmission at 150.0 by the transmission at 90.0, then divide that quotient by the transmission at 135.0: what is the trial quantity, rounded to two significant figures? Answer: 0.45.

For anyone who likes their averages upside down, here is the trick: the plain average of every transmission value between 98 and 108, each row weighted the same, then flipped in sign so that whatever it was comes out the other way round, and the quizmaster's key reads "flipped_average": -2.44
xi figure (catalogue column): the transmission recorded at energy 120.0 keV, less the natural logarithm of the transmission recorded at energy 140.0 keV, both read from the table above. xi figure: 1.49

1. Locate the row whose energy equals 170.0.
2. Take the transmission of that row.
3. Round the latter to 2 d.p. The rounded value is 1.88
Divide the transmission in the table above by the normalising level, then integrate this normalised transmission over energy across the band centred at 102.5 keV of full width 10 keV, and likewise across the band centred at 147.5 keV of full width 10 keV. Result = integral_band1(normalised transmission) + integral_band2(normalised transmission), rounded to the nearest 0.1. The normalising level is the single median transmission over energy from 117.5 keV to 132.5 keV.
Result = 21.9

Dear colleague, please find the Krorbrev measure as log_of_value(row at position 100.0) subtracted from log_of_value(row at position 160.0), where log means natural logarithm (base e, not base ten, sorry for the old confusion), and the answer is -0.16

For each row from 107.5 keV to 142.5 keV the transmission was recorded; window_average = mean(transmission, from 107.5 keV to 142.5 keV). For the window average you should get 2.33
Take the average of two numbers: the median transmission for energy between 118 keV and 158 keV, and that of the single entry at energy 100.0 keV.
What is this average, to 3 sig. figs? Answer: 2.40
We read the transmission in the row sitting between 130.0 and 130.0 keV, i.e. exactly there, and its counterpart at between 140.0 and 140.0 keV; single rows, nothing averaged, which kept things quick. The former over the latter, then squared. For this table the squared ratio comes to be 0.81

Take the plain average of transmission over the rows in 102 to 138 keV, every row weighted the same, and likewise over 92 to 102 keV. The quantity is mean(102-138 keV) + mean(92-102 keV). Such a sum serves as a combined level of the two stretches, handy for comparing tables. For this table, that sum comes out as 4.73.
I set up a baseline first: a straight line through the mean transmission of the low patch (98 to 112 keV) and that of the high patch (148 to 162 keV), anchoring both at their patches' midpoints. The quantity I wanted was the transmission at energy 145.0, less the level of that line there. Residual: 0.61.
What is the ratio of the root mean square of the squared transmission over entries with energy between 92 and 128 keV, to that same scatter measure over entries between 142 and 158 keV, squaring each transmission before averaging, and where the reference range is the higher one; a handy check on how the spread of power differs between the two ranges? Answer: 0.88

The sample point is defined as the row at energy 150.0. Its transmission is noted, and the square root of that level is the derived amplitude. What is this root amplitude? 1.57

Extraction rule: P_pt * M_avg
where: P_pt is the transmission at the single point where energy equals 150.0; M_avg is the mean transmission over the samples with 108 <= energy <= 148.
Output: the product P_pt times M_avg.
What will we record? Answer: 5.90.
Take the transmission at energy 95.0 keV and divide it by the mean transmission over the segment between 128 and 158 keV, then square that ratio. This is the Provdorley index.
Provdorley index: 0.97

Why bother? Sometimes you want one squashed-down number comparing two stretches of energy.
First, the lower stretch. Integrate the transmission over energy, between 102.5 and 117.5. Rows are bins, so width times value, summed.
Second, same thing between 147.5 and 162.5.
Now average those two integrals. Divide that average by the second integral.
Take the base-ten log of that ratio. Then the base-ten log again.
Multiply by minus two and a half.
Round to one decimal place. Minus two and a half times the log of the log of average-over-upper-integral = 4.5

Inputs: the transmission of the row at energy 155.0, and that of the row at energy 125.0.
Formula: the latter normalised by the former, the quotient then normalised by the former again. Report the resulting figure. 0.52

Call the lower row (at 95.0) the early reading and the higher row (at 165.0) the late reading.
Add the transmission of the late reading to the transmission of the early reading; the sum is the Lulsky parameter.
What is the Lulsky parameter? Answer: 4.22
